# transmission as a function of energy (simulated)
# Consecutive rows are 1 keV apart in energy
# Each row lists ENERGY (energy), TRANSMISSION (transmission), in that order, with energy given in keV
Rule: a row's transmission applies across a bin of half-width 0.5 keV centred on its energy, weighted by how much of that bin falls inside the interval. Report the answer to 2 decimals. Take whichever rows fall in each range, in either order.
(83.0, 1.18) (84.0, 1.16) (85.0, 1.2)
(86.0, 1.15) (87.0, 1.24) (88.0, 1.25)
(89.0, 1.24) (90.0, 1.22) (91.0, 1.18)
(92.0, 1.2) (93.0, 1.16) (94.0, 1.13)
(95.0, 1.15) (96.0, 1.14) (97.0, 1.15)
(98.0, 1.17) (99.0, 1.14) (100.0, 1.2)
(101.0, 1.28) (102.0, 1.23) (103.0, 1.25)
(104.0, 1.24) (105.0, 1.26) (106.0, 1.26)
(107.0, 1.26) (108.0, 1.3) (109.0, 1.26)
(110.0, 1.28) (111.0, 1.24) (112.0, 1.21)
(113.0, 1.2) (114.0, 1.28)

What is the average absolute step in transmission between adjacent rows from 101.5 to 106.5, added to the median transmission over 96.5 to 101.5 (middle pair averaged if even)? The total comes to 1.18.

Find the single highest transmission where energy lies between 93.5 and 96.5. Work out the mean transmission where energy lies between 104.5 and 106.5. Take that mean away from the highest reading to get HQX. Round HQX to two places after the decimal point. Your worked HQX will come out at -0.11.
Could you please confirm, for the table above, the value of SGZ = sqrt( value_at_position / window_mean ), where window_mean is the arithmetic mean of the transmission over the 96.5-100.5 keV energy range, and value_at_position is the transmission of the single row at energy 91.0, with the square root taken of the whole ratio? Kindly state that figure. 1.01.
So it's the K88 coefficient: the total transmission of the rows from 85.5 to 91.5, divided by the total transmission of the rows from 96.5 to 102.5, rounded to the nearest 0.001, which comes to 1.015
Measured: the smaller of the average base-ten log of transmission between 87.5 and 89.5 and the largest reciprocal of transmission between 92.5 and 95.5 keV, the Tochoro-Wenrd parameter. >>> 0.095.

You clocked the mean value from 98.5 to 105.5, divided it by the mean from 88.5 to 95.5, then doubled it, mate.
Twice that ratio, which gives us 2.08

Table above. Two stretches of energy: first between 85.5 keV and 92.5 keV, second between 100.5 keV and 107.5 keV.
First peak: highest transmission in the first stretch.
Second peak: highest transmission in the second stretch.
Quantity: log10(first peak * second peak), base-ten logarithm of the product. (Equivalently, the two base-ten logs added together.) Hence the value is 0.204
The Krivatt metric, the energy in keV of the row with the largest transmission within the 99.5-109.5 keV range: 108.0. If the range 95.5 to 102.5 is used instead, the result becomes 101.0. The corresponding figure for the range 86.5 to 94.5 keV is 88.0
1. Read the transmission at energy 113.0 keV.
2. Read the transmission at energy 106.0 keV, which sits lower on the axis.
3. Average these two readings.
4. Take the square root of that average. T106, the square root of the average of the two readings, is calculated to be 1.11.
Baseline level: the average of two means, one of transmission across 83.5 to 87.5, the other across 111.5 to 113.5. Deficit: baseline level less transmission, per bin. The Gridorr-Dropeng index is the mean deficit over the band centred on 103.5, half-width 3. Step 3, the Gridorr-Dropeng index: -0.06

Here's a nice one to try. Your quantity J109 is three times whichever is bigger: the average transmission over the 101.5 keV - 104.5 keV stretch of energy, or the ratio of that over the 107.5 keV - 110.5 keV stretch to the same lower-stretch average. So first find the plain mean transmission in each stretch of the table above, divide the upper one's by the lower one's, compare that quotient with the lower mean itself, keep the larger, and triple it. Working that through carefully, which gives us 3.72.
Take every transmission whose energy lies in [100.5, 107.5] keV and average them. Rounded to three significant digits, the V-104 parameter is 1.25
